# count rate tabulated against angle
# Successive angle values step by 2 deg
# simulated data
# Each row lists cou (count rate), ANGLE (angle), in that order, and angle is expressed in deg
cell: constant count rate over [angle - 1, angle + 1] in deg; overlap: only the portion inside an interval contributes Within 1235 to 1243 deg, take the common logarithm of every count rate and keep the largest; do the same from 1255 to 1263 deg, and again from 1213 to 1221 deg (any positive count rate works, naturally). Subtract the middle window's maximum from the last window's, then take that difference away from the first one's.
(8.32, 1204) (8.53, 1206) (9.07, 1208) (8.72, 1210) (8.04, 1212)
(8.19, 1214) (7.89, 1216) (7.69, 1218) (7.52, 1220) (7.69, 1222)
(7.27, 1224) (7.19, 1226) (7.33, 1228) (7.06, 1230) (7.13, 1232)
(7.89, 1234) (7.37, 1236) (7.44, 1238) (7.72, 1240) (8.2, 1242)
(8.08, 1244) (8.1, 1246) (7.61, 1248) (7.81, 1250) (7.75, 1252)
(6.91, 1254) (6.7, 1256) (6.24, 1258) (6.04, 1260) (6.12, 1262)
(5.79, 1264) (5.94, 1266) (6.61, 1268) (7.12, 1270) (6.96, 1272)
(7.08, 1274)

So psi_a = 0.83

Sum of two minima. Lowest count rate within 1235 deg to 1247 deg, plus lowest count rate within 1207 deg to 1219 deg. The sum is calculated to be 15.1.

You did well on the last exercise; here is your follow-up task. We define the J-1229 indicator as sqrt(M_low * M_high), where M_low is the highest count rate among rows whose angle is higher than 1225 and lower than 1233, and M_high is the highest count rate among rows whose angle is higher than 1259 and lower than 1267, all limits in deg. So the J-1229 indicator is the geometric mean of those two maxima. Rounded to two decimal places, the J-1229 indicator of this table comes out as 6.70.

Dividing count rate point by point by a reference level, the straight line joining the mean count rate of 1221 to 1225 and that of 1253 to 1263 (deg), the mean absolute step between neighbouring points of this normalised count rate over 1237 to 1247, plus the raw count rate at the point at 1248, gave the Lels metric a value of 7.6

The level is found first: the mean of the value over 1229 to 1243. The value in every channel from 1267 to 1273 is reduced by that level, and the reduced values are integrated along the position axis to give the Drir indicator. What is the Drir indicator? -4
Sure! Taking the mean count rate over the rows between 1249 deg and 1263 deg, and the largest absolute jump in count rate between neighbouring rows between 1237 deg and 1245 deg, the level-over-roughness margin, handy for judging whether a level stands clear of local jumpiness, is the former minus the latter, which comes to 6.3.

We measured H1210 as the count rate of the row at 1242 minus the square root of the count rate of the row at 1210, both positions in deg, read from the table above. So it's 5.2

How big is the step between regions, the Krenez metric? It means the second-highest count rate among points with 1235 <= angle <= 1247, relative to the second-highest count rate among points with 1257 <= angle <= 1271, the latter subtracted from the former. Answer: 1.49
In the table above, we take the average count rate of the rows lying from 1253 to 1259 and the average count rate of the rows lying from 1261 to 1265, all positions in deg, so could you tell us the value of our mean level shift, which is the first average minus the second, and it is 0.66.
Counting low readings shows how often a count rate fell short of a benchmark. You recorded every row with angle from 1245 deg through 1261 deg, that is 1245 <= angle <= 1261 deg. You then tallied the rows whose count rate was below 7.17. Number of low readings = 4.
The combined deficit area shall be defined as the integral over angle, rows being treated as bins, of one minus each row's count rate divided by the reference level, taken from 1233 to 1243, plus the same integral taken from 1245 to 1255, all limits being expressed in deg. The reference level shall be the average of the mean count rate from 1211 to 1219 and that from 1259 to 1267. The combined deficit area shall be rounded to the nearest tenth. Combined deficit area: -2.1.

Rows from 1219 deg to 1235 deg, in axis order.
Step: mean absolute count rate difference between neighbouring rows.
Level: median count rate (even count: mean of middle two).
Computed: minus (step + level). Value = -7.6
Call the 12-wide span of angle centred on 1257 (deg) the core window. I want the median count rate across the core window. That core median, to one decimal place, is 6.5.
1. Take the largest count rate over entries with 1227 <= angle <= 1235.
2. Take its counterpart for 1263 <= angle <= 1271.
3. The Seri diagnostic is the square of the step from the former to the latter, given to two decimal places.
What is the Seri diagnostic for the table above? 0.59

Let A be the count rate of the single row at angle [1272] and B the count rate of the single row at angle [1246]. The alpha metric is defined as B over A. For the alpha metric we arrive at 1.16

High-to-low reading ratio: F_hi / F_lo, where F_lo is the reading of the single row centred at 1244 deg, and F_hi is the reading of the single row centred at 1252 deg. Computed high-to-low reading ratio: 0.96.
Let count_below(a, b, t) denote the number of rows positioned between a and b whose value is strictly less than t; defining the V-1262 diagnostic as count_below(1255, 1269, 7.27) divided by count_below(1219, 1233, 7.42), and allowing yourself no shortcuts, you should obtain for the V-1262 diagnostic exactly 1.4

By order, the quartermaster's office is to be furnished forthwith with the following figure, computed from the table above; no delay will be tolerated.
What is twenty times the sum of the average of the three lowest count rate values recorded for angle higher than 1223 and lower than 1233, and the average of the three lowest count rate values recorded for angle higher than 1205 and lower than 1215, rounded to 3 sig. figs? 308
